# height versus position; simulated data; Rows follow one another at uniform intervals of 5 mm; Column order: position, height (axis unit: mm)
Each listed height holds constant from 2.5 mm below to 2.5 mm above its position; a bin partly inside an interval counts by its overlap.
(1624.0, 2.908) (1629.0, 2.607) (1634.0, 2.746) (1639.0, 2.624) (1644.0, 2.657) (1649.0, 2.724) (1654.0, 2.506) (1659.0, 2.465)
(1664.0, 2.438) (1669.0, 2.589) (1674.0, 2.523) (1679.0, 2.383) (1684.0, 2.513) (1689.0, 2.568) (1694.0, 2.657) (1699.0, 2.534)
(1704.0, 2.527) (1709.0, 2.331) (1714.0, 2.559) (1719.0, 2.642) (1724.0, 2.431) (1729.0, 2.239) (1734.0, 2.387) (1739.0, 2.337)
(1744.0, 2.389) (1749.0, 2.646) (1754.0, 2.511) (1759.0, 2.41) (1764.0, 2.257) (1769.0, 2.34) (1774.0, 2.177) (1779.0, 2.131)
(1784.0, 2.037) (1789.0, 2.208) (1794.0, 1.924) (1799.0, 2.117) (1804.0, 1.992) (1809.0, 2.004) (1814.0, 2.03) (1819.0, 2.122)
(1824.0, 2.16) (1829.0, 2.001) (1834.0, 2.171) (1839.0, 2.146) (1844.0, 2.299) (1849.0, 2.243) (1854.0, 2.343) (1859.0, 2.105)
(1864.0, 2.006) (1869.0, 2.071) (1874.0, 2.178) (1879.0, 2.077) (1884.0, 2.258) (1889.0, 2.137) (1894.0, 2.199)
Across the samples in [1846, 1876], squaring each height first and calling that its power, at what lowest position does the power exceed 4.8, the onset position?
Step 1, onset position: 1849.0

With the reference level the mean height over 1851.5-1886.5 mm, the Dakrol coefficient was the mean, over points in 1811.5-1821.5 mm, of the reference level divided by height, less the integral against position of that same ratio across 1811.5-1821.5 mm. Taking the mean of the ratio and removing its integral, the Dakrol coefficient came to -9.3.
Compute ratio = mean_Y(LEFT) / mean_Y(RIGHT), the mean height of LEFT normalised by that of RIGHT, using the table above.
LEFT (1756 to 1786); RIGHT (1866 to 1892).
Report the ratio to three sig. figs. 1.04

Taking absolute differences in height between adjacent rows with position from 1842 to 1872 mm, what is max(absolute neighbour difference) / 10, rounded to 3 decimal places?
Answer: 0.024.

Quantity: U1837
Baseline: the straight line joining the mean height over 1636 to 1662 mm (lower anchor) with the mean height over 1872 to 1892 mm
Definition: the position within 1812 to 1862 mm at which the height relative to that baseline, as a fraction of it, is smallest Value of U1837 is 1829.0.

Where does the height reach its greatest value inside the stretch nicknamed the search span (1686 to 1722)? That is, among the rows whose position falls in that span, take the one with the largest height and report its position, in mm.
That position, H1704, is 1694.0 mm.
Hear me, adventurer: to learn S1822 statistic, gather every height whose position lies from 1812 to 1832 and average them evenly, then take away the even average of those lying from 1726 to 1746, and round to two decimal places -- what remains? -0.26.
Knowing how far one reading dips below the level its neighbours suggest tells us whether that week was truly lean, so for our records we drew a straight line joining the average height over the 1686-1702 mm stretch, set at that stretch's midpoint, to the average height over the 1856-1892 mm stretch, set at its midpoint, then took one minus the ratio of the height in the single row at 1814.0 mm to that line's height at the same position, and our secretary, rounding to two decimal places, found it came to 0.11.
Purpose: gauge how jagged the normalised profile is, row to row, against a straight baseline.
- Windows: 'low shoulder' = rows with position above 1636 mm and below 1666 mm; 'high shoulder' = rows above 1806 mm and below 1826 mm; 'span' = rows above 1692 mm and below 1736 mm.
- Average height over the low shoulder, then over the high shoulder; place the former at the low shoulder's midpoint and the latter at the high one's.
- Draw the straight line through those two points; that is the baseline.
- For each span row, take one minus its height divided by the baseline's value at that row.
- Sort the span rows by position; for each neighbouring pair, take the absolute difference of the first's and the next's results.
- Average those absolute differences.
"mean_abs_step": 0.062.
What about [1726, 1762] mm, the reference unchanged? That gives 0.054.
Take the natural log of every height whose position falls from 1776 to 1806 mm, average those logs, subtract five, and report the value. -4.27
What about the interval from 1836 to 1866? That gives -4.22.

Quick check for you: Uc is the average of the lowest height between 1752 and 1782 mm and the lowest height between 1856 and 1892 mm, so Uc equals 2.07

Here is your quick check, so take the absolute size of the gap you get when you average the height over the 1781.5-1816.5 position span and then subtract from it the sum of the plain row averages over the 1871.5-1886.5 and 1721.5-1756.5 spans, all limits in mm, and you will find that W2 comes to 2.55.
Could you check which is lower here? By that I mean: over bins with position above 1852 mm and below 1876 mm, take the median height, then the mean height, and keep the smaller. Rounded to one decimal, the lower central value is 2.1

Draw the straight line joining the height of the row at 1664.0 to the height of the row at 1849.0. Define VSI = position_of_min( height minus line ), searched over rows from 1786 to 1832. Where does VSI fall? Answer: 1794.0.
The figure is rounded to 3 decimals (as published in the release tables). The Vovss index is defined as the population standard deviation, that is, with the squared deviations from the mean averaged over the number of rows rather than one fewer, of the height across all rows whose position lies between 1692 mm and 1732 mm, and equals 0.137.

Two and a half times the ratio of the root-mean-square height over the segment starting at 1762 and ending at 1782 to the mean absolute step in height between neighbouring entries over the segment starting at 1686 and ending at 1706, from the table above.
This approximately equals 76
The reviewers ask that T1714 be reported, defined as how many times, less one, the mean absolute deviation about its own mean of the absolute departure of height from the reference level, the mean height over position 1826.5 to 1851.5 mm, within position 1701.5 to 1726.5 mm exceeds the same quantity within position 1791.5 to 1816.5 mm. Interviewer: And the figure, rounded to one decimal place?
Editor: 0.9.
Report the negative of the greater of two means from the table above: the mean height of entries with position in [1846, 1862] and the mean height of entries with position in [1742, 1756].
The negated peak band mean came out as -2.5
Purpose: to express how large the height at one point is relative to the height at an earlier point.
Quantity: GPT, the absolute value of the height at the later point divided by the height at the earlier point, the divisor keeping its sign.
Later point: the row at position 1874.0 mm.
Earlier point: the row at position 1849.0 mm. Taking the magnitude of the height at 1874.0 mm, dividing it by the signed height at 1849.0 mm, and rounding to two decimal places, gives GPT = 0.97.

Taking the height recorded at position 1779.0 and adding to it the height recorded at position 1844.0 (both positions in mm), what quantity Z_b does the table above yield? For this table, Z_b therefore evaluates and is 4.43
